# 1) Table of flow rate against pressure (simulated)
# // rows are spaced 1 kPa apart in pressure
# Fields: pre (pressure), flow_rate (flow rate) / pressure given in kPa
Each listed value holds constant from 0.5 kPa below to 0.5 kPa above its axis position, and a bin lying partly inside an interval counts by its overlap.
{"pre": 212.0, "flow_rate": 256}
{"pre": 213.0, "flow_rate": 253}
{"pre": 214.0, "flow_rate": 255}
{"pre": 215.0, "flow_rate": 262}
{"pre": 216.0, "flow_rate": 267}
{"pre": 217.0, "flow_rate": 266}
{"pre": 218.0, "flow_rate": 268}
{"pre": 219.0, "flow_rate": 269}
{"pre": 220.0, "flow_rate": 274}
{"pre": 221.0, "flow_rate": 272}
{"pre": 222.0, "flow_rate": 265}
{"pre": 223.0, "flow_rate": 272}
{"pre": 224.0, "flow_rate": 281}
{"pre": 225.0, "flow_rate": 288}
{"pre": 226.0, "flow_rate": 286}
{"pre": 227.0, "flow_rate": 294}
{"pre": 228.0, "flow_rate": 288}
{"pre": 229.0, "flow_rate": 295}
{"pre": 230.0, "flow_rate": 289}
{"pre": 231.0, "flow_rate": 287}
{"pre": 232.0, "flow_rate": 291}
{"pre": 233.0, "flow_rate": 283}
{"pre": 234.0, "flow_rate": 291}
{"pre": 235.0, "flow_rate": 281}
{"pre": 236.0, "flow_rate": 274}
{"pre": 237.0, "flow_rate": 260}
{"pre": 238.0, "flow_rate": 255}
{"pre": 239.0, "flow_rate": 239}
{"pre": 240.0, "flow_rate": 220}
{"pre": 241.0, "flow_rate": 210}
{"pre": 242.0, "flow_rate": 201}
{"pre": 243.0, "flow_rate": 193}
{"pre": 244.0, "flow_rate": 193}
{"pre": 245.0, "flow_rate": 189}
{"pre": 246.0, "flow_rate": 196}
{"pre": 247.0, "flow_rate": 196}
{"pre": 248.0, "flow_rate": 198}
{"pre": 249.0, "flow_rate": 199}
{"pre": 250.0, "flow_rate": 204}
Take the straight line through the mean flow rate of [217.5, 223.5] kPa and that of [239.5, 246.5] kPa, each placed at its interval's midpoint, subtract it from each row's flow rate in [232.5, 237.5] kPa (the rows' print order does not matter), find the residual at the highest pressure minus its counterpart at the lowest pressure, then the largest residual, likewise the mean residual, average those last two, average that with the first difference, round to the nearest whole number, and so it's 24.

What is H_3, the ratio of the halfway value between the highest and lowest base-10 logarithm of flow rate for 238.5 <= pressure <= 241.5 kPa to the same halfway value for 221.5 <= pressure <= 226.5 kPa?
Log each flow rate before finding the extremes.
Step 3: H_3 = 0.963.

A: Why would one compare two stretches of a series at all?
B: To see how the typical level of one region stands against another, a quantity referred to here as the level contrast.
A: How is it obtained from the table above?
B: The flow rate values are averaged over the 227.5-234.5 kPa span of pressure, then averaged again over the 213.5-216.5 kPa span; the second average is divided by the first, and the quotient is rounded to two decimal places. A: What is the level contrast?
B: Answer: 0.90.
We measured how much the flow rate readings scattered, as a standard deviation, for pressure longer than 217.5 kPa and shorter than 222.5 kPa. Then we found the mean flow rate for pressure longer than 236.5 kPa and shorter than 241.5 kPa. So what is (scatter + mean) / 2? 120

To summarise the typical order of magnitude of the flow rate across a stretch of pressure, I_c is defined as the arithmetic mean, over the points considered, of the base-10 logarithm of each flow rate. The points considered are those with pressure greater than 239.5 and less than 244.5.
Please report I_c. 2.31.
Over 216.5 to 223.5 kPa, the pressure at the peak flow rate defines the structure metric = 220.0 kPa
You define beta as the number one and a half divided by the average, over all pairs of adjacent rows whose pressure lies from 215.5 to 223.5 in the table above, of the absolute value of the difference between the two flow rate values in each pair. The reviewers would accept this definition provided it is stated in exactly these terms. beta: 0.42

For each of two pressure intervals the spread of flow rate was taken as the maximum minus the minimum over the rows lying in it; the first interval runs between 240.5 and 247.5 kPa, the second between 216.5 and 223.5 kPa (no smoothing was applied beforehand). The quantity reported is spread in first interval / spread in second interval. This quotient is 2.3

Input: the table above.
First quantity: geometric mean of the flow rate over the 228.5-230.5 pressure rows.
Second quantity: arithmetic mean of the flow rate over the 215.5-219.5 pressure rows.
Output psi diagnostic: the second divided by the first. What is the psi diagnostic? 0.92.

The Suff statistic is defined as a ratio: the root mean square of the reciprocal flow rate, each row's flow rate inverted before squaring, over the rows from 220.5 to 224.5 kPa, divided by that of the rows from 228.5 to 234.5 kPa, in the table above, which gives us 1.06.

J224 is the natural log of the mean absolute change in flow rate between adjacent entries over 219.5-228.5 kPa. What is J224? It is 1.8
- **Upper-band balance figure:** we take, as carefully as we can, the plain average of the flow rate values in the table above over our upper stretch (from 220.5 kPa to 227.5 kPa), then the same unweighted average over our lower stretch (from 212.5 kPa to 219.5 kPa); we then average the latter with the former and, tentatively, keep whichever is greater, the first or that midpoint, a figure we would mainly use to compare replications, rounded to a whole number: 280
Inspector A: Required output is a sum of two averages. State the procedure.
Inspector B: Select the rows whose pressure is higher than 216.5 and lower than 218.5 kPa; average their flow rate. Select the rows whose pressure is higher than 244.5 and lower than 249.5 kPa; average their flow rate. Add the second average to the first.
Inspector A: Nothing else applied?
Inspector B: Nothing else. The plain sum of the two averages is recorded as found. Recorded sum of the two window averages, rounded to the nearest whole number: 463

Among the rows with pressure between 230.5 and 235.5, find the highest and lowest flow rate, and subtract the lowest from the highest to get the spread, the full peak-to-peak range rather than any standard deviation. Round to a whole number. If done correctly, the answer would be 10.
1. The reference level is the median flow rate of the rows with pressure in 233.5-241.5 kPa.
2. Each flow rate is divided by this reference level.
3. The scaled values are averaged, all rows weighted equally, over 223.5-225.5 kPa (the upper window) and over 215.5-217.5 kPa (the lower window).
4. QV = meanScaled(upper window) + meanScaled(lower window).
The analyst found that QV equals 2.14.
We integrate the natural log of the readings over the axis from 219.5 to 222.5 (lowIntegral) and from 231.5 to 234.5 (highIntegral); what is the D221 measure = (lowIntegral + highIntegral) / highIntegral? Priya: 1.989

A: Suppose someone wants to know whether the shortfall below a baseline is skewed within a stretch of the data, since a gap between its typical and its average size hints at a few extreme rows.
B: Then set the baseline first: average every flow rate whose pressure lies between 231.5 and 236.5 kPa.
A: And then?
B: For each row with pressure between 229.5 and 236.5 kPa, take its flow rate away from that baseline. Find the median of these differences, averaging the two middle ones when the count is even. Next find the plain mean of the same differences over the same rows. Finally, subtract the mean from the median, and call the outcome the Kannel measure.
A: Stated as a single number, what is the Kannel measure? -1.9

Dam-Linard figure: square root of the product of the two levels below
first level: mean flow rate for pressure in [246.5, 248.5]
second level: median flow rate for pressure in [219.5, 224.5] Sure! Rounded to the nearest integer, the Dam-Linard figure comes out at 231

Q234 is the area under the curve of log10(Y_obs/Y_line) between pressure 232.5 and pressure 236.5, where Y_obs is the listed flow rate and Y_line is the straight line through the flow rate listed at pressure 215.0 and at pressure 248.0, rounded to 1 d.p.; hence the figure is 0.4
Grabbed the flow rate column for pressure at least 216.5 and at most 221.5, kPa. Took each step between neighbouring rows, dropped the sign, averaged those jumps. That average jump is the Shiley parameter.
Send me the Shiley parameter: 2.5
